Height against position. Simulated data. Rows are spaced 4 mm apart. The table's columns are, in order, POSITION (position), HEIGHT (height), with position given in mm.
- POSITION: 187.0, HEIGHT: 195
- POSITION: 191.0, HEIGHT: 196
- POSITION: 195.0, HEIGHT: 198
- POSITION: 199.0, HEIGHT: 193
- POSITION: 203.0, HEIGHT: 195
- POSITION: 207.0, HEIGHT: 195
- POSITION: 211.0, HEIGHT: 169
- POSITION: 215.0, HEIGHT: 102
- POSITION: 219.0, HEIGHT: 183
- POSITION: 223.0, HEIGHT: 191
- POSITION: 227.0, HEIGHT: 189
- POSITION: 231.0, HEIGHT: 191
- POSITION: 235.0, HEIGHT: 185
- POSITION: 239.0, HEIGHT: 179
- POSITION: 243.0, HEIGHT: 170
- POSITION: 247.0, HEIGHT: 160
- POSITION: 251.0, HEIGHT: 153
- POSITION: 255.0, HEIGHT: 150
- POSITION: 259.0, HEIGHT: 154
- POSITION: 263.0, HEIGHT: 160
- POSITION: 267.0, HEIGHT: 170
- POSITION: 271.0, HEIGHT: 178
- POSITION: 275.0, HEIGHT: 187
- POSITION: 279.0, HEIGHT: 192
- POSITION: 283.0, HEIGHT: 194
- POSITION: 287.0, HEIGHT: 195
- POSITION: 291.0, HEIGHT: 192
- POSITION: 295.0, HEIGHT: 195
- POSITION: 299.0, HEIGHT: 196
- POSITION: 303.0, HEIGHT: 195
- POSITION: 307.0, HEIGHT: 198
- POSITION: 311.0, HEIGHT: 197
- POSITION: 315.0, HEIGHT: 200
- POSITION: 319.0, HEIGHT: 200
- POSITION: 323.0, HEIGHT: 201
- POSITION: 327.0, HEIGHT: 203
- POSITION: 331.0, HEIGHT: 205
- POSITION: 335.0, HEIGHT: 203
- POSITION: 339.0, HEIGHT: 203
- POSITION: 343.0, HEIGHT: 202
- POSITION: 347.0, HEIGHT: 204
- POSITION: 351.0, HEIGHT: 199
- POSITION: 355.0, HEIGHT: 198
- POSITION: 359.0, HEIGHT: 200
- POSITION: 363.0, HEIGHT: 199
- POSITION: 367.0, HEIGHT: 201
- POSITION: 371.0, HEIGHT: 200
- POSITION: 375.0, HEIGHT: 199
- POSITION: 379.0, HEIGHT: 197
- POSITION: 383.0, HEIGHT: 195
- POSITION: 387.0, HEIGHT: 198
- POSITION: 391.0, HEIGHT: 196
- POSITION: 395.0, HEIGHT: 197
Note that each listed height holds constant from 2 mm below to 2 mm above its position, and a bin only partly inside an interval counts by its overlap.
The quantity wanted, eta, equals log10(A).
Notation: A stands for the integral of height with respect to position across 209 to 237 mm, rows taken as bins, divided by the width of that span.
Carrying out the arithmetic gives 2.238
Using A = 173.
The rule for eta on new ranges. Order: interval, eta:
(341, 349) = 2.307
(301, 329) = 2.299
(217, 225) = 2.272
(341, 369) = 2.302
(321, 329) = 2.305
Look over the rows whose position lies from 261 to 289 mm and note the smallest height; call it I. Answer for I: 160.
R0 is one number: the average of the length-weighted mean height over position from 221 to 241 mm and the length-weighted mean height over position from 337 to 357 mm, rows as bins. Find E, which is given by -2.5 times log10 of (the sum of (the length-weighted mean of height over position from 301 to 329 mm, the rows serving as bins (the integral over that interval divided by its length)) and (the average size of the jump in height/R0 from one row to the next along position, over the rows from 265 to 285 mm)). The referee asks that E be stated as -5.75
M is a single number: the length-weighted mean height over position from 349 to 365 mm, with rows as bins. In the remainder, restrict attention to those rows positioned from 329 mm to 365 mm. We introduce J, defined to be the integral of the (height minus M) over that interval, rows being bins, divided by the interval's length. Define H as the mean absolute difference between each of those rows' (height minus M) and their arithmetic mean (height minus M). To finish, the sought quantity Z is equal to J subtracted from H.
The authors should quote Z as 0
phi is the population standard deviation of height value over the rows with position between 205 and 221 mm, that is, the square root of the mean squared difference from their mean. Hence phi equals 36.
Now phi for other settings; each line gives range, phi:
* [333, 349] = 1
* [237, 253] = 10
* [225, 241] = 5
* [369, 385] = 2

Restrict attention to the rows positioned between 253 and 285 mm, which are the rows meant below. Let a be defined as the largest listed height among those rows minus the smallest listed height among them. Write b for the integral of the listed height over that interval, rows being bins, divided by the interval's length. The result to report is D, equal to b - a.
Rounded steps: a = 44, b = 173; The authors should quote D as 129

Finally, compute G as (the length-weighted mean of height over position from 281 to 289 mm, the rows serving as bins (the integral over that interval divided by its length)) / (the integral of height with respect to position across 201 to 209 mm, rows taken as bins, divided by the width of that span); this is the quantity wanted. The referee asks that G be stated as 1.00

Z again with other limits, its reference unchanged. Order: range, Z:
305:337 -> 0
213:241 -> 45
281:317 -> 5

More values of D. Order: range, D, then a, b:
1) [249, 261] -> 148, 4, 152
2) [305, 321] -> 196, 3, 199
